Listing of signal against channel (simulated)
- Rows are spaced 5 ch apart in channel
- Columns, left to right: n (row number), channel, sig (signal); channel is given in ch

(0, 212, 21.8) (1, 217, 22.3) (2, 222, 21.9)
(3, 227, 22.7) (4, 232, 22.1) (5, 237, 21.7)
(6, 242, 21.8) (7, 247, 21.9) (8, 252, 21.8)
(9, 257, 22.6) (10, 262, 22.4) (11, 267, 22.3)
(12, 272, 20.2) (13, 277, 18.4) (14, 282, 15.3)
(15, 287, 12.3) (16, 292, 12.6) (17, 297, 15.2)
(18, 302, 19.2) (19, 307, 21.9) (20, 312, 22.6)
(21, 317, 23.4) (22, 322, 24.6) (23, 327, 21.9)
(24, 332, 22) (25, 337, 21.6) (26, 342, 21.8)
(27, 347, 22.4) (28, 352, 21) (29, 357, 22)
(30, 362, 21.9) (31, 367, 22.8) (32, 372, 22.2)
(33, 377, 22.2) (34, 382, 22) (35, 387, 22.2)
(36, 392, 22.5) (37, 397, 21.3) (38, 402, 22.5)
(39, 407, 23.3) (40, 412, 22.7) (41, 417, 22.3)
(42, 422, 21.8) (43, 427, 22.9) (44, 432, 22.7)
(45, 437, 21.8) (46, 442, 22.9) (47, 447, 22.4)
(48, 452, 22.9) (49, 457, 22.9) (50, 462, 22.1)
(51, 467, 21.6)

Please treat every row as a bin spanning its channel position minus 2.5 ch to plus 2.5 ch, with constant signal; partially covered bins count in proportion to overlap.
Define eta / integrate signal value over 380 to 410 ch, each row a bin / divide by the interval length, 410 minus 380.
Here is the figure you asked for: 22.3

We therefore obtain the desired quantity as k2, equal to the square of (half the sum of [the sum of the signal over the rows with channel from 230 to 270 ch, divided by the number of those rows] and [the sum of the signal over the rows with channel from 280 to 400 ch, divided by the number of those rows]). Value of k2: 458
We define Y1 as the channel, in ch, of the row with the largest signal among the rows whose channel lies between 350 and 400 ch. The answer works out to 367 ch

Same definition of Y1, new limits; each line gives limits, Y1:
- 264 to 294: 267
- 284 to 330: 322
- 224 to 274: 227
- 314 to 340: 322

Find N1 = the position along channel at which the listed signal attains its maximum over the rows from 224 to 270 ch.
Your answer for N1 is 227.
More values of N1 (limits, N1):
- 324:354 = 347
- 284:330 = 322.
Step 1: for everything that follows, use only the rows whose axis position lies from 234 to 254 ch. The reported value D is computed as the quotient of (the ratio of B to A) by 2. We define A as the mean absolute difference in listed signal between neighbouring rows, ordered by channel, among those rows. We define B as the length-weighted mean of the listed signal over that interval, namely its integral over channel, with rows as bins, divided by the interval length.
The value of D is 109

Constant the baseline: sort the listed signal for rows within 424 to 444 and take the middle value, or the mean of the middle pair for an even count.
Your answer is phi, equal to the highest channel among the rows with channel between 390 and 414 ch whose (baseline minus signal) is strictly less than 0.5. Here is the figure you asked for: 412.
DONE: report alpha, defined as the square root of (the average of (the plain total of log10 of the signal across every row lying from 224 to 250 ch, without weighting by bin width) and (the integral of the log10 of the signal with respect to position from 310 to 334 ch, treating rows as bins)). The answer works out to 4.44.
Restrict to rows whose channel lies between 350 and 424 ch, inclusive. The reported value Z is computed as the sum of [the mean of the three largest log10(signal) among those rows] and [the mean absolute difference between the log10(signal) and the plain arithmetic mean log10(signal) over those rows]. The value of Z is 1.37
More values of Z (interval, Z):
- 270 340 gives 1.45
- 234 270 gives 1.36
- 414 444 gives 1.37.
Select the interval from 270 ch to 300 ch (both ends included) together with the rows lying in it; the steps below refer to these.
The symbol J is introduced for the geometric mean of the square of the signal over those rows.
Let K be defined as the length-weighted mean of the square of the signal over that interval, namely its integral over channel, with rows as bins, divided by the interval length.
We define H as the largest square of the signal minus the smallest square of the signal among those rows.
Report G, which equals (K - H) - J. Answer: -241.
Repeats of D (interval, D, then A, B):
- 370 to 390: 83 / 0.1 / 22.2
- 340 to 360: 11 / 1.0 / 21.8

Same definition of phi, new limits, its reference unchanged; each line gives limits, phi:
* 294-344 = 322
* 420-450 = 447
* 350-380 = 367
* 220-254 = 227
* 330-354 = 347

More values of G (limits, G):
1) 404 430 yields -67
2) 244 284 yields -261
